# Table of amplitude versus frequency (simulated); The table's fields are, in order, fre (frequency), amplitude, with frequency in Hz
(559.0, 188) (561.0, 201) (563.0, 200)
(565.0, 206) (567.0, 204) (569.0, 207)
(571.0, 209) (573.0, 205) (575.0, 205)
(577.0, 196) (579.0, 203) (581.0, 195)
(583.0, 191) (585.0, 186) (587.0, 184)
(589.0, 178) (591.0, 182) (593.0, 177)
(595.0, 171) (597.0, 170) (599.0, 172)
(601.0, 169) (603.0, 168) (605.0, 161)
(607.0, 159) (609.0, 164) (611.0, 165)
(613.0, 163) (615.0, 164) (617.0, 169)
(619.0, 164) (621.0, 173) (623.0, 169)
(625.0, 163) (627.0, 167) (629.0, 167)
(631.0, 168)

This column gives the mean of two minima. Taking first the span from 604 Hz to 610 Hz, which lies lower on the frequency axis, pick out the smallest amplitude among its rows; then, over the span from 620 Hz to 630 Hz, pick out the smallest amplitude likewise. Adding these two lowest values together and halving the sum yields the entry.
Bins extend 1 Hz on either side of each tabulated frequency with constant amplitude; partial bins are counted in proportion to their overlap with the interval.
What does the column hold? 161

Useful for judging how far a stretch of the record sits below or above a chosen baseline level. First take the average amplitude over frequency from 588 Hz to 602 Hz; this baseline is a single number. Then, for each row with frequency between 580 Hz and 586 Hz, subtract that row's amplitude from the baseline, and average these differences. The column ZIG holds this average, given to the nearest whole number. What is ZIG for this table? -17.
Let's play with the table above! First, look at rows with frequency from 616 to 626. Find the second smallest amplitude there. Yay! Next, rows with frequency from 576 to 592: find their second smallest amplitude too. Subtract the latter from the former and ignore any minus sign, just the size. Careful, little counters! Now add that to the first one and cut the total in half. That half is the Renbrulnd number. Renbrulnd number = 91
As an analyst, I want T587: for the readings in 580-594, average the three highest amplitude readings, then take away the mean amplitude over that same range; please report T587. 6.0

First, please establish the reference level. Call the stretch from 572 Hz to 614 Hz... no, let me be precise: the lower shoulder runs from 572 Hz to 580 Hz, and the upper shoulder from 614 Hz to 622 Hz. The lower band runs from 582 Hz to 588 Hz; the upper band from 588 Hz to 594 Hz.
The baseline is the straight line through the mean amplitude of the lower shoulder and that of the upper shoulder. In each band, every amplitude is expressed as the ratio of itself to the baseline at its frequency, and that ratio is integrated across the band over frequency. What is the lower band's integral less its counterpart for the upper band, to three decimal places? 0.102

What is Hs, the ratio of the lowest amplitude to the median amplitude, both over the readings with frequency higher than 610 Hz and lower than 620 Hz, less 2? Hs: -1.006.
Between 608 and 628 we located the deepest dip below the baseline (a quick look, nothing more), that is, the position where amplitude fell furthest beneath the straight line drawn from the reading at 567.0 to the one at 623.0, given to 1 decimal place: 609.0 Hz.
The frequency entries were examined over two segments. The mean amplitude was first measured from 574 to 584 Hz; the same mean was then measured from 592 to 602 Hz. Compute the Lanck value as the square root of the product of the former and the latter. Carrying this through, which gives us 184.4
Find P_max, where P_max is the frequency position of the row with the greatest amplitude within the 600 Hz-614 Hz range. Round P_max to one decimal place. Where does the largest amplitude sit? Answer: 601.0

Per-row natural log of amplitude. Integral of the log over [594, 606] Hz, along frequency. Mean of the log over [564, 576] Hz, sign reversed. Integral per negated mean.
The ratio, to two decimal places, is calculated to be -11.55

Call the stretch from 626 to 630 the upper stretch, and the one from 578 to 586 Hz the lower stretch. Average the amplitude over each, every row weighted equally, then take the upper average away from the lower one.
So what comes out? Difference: 27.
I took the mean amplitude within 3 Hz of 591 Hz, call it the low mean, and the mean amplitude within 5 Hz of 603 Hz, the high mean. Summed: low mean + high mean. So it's 345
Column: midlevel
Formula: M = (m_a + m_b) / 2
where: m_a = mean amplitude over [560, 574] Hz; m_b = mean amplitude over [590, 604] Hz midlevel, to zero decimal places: 189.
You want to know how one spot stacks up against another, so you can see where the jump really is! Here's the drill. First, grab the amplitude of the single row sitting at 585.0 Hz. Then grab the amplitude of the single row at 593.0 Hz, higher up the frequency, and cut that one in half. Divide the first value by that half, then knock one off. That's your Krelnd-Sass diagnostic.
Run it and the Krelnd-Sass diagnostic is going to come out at 1.10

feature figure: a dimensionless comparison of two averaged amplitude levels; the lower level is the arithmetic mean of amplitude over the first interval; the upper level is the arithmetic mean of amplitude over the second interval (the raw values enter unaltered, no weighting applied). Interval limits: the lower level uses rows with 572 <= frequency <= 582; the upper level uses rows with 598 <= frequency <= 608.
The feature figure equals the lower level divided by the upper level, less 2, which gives -0.79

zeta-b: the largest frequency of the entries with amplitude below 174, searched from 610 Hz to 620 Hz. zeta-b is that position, 619.0 Hz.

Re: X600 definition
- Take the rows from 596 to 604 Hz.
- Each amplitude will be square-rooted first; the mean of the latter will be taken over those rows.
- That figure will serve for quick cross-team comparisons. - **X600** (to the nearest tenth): 13.0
